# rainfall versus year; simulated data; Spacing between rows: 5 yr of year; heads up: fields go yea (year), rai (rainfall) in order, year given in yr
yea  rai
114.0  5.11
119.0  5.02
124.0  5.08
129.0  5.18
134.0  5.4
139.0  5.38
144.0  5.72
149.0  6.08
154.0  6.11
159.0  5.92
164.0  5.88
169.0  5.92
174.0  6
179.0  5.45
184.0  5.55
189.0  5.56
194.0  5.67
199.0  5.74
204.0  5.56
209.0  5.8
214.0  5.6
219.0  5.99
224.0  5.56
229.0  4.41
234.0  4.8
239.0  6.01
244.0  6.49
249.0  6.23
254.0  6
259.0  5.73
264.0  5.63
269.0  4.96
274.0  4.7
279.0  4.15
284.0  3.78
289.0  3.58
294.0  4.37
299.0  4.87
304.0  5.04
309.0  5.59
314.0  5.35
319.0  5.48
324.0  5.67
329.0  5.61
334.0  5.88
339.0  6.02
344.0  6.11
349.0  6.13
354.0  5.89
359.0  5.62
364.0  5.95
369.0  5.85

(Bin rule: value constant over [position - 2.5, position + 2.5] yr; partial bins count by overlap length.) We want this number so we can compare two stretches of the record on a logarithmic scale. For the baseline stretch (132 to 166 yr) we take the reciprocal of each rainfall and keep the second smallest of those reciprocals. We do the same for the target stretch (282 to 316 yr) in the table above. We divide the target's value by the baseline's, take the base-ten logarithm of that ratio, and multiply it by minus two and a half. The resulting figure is -0.14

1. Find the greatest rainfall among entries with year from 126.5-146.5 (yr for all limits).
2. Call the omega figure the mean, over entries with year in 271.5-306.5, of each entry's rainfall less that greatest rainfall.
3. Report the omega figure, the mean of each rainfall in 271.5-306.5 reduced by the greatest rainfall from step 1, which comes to -1.36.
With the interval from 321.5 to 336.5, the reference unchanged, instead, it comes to 0.00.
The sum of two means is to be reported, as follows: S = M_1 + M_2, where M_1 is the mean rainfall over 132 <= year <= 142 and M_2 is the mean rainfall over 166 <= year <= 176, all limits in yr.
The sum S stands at 11.4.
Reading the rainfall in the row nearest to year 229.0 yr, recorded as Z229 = 4.41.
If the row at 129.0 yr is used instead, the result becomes 5.18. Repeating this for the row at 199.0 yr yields 5.74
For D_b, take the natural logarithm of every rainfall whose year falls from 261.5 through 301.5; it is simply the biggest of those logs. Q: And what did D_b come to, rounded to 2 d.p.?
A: 1.73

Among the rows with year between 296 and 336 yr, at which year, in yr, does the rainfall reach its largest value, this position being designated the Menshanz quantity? 334.0 yr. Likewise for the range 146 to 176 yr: 154.0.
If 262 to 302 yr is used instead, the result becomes 264.0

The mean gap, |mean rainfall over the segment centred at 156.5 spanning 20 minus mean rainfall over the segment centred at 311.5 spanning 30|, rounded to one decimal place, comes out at 0.7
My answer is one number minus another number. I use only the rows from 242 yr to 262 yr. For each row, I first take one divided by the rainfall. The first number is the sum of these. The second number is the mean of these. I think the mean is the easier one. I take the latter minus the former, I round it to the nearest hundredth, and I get -0.49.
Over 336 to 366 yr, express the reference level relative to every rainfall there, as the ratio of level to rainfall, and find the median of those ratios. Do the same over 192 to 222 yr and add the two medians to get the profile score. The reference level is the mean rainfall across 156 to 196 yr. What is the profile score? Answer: 1.97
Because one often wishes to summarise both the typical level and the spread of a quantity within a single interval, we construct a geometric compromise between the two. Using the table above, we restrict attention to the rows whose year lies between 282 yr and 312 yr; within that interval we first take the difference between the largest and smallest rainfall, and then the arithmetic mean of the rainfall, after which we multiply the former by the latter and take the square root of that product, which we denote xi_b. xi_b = 3.0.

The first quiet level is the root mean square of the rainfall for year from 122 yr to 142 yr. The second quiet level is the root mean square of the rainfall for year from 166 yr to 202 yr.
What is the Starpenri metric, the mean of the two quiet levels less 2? 3.48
